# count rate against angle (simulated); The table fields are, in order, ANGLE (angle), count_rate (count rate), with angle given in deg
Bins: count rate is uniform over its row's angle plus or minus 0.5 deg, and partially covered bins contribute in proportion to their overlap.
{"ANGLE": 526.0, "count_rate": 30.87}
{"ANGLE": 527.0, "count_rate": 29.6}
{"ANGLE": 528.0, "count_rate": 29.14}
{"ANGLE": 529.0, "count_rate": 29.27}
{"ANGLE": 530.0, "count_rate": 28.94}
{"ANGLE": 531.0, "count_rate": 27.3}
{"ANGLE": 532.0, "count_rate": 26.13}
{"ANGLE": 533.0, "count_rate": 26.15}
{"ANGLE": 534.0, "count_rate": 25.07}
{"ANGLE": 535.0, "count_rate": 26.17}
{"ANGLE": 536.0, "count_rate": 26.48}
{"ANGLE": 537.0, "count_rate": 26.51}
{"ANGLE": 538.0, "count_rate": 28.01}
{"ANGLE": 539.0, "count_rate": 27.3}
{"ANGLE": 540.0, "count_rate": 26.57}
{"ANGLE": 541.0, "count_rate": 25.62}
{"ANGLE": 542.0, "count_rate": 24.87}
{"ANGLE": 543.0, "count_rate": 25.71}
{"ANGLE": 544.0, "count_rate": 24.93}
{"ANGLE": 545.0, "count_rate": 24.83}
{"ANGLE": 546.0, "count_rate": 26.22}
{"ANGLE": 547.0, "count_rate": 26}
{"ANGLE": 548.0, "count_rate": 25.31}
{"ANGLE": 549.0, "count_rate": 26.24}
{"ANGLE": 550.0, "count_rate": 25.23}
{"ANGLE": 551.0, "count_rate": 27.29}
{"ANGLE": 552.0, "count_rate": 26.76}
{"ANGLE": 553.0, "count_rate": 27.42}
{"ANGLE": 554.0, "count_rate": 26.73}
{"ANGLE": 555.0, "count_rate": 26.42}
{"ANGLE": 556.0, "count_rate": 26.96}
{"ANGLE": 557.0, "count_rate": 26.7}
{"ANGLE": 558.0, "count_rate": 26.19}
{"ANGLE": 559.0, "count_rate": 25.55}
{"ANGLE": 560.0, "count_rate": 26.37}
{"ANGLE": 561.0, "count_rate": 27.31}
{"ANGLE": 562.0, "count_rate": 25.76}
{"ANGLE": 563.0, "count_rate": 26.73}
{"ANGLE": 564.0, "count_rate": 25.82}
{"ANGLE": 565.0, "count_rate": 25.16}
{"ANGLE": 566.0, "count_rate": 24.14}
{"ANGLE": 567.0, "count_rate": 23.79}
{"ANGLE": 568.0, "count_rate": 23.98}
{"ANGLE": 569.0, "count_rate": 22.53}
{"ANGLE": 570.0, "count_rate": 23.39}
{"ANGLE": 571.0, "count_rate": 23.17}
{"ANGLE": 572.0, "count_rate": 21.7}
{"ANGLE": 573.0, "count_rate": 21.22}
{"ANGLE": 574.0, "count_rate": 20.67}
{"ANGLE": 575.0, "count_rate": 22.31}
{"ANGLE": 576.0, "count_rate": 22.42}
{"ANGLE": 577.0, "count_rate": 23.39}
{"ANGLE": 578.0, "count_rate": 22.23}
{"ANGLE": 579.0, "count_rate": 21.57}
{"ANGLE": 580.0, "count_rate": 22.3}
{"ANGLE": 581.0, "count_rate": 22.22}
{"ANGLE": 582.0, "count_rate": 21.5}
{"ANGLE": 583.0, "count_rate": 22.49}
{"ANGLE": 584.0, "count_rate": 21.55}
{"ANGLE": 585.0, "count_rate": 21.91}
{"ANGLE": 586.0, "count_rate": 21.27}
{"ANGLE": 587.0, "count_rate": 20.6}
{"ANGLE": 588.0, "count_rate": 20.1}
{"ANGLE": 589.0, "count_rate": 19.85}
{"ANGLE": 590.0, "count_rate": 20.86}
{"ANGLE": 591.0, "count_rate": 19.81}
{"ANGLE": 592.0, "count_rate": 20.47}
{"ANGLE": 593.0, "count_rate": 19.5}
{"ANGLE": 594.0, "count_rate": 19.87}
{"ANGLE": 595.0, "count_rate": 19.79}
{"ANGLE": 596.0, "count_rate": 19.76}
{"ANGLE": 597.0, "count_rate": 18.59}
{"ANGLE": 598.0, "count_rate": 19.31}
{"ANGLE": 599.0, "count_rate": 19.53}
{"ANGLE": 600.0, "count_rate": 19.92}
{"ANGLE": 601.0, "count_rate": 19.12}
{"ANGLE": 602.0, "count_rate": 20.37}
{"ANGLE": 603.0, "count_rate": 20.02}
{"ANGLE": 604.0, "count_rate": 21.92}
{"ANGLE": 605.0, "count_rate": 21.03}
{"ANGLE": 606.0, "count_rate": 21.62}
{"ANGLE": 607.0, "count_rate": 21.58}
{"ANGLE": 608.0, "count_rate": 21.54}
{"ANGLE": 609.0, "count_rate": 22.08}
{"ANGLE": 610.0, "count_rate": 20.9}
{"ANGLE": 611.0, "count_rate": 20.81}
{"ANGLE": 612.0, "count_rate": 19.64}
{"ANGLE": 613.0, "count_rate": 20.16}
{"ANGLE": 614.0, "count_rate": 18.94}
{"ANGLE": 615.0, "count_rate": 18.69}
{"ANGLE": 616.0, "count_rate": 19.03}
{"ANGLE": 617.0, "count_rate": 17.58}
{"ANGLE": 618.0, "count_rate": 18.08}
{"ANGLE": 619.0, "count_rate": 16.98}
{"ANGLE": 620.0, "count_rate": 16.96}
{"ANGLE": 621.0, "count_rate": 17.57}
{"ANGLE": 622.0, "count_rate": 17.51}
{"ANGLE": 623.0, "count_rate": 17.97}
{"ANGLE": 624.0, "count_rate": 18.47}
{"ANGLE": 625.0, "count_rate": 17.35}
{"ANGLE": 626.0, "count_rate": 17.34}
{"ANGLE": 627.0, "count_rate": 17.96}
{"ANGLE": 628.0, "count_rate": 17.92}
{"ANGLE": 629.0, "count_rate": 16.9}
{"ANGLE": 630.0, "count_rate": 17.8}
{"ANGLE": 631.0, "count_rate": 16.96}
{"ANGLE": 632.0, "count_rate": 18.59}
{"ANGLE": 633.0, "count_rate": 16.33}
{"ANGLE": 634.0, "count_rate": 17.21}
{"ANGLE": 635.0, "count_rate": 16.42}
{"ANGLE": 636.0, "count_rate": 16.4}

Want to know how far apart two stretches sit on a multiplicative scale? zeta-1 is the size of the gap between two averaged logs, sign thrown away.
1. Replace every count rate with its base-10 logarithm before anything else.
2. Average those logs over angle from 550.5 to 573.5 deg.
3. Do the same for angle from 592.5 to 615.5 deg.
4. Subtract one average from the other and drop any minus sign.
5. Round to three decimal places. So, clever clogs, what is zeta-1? 0.096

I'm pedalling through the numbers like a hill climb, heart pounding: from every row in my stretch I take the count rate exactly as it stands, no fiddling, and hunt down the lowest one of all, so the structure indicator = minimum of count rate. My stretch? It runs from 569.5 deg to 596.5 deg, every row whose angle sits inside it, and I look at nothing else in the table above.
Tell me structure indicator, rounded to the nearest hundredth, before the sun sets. 19.50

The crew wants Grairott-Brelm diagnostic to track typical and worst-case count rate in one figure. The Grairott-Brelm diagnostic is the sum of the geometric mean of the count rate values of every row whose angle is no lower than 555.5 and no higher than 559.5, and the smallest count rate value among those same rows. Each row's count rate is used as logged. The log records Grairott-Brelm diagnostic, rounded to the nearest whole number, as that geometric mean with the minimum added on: 52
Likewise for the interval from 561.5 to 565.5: 51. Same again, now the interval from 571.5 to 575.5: 42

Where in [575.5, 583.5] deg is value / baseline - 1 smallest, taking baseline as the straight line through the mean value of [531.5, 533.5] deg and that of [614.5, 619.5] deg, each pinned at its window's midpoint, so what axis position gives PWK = 579.0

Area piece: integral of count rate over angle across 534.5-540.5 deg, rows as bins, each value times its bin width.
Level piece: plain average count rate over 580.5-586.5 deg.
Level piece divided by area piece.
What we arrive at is 0.136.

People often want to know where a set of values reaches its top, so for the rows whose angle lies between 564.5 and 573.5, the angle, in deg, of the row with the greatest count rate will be 565.0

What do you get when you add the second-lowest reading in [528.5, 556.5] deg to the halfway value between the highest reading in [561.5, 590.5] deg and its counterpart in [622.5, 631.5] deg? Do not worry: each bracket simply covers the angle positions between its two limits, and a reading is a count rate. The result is 47.5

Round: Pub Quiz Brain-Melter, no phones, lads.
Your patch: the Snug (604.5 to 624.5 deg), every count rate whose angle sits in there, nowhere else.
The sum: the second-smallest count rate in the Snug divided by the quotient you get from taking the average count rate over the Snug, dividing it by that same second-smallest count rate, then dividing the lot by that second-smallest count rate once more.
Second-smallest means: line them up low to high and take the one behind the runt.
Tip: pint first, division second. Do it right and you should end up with 253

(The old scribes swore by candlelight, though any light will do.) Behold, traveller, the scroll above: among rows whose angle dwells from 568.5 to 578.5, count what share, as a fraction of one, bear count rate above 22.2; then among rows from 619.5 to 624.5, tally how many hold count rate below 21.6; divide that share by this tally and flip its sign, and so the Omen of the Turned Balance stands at -0.14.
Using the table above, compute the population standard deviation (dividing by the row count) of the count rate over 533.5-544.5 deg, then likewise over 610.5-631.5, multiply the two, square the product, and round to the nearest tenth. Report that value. 1.0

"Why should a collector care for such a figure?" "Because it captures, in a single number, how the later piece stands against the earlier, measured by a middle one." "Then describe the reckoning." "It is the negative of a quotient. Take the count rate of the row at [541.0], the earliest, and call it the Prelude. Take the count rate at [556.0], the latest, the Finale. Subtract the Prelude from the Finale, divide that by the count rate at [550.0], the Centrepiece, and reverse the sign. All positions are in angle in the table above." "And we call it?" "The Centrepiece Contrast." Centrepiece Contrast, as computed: -0.05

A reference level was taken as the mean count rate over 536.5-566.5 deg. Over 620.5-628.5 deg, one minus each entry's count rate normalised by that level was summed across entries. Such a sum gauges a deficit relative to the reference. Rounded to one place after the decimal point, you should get 2.6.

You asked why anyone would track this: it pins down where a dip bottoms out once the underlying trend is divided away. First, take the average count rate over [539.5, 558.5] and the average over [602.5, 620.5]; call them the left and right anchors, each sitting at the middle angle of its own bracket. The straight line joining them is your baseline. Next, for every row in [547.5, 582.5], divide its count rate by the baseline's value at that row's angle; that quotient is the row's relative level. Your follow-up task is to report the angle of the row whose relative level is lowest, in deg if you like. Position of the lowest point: 574.0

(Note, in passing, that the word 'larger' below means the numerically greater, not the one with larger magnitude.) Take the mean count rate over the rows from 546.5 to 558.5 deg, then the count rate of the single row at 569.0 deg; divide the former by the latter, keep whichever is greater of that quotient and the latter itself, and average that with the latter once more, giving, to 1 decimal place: 22.5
